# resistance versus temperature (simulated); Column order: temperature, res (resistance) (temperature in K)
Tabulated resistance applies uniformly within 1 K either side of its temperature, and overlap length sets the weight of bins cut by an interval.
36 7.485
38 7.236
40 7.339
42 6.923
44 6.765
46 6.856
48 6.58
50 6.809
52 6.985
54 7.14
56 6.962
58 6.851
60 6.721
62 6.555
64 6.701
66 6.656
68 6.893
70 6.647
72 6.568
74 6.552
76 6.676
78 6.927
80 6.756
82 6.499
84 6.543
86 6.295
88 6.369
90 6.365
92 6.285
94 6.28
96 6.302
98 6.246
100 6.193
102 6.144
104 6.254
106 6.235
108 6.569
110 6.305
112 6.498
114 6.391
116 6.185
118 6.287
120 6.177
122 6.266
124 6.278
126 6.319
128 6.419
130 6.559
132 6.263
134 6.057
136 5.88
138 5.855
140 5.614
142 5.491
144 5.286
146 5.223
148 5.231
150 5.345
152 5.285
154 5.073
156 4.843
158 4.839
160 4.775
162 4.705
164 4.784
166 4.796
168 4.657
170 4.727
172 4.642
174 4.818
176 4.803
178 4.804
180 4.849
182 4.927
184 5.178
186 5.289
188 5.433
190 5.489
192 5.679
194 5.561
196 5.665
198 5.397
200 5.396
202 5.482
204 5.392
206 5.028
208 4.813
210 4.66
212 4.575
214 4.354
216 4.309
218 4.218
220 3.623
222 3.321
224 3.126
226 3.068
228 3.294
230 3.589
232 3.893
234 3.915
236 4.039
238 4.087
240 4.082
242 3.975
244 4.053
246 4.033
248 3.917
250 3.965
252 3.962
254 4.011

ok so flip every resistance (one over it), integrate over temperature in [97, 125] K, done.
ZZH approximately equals 4.5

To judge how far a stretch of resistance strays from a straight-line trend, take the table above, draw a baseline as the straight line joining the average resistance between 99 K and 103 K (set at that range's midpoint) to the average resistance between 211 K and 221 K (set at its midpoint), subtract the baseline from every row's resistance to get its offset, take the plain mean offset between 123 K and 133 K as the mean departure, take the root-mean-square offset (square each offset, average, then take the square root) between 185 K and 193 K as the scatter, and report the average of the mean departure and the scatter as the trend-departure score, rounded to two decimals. 0.74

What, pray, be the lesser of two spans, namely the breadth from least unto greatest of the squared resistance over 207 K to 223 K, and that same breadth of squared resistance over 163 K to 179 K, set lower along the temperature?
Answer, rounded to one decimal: 1.7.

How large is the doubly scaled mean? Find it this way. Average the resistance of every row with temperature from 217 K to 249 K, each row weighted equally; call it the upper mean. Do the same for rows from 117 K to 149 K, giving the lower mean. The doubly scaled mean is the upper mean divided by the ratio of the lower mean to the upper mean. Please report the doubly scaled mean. 2.4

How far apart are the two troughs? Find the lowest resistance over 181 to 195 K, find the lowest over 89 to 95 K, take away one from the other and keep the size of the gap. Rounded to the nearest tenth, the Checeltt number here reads 1.4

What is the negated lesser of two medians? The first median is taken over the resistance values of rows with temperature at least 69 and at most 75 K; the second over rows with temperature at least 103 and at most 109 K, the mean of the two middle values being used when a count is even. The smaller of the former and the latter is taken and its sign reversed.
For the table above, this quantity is -6.3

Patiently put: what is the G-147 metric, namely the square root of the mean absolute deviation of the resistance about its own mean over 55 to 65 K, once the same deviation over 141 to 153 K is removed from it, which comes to 0.217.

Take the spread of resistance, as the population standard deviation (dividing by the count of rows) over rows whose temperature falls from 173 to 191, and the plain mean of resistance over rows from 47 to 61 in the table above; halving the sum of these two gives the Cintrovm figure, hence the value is 3.57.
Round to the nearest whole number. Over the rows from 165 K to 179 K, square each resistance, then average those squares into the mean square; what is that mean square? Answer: 23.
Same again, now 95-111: 39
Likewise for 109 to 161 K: 34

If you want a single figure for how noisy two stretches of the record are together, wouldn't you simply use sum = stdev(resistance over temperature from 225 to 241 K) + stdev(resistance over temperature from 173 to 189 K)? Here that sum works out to 0.6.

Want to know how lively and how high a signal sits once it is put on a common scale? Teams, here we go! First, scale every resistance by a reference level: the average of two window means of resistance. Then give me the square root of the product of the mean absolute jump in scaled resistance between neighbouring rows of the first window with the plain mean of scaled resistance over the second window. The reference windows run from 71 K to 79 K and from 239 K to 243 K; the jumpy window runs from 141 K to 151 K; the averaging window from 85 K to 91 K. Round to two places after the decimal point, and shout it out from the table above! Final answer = 0.15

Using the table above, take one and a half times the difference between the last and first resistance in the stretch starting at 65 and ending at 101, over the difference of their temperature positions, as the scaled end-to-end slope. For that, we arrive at -0.020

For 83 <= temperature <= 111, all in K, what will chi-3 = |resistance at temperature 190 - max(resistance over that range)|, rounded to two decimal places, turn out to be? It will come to 1.08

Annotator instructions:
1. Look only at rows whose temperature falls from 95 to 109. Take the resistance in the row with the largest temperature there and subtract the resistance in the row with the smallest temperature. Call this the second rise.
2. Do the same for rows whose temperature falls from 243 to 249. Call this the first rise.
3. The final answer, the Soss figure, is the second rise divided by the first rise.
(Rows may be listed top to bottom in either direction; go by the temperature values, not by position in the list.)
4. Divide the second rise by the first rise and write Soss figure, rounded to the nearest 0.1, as -2.0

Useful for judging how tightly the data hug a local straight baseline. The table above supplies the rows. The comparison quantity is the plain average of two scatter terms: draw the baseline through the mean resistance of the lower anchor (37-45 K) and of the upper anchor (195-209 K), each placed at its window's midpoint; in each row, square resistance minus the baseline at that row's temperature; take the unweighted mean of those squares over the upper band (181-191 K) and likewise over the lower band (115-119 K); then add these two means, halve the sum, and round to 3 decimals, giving 0.053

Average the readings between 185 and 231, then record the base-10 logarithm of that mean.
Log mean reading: 0.67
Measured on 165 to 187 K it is 0.69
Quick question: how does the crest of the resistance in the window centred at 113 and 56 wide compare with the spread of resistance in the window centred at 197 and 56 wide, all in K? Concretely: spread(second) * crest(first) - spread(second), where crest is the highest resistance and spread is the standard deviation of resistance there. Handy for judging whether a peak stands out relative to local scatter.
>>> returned 3.7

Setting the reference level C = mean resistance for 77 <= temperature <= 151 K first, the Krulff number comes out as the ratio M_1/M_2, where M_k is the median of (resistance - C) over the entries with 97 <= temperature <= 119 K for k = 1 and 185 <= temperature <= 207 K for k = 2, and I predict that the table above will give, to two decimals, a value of -0.12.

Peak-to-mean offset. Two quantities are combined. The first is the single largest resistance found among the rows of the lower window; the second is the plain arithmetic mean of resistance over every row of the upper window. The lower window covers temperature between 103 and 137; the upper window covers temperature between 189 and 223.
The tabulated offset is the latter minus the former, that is -1.7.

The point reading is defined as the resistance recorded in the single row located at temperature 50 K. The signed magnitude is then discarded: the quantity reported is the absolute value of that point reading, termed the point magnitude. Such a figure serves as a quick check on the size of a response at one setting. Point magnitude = 6.8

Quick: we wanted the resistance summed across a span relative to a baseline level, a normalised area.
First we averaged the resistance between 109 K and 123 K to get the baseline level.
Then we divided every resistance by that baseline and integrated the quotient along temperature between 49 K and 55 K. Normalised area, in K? 6.6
